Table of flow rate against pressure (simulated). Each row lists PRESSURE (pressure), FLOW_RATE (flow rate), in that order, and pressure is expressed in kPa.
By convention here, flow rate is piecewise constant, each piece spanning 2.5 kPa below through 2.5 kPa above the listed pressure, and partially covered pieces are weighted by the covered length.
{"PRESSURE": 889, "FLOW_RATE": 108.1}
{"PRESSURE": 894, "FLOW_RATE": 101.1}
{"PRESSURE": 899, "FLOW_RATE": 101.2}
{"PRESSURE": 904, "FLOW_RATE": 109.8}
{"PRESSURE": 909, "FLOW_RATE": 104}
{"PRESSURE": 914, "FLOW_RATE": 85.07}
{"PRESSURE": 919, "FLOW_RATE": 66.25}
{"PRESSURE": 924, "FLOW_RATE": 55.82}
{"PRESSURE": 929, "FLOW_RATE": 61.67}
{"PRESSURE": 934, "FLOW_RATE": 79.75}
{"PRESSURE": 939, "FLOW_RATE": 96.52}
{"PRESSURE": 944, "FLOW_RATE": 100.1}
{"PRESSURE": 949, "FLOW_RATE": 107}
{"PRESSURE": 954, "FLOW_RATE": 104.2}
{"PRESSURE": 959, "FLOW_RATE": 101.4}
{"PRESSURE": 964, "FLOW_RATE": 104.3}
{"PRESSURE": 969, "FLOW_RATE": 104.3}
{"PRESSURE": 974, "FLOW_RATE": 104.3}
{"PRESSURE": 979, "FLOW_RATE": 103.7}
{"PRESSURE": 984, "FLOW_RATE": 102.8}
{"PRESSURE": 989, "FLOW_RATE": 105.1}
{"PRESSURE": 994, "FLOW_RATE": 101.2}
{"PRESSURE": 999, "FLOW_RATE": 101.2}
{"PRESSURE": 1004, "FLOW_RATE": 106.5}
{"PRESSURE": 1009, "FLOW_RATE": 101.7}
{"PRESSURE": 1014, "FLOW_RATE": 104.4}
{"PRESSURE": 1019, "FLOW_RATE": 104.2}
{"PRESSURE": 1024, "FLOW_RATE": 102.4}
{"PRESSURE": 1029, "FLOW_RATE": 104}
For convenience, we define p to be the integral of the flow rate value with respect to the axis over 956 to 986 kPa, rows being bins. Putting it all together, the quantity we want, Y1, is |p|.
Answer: 3105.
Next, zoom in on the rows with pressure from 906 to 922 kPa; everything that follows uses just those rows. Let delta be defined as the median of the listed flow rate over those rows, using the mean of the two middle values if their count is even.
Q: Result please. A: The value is 85.1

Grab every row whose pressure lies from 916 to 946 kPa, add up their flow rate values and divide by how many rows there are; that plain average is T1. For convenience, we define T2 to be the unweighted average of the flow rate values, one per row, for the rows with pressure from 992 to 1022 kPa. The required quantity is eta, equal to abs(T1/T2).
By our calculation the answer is 0.74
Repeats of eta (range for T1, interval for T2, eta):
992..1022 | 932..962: 1.05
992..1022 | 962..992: 0.99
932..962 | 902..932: 1.22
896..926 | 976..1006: 0.84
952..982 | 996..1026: 1.00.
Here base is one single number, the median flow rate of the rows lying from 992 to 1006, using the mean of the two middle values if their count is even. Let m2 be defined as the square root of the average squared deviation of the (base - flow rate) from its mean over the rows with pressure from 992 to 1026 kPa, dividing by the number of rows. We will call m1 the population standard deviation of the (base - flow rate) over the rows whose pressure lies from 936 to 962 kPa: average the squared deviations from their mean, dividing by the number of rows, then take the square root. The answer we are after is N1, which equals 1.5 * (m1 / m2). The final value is 3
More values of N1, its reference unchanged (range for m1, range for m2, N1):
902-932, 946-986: 21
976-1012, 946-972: 2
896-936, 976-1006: 15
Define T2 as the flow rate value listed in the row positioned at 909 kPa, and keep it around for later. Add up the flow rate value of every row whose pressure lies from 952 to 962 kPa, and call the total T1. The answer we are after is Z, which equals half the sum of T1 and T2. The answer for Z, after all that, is 155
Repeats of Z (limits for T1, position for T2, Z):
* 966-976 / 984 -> 156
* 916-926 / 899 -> 112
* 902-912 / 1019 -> 159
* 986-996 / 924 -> 131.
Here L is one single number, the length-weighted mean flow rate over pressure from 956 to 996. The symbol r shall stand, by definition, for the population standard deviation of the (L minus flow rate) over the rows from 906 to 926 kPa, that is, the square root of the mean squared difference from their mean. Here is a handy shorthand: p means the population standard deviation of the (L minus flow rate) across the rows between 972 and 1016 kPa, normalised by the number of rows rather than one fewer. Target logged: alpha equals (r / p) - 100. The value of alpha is -89.4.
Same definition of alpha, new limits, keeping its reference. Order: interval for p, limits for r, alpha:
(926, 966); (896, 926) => -98.6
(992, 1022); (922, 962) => -90.5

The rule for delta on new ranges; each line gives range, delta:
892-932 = 93.1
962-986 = 104.3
